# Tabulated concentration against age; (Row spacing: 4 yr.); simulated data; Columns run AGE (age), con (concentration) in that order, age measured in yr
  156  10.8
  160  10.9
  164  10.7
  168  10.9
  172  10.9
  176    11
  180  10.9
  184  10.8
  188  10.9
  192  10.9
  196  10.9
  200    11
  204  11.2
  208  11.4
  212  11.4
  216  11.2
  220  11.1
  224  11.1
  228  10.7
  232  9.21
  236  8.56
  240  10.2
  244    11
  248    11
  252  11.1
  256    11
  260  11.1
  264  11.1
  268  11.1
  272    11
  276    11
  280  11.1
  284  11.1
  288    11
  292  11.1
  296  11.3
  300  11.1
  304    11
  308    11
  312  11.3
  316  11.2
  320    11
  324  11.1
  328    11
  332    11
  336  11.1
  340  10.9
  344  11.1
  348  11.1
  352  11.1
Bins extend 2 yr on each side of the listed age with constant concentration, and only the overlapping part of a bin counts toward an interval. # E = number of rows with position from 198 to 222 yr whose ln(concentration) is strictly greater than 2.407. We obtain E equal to 4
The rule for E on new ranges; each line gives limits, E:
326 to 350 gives 0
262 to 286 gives 0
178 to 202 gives 0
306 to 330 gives 2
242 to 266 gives 0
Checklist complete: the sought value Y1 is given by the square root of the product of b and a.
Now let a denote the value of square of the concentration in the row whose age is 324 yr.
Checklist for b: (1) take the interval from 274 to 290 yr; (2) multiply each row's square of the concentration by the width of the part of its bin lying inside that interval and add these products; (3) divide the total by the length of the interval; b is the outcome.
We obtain 123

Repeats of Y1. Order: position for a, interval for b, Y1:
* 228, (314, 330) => 119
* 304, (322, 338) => 122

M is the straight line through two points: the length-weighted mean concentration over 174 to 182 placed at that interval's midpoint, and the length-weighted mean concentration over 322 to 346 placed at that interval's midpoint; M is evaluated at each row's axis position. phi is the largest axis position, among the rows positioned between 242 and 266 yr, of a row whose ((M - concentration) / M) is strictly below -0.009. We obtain 264 yr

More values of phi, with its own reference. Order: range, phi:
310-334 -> 316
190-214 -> 212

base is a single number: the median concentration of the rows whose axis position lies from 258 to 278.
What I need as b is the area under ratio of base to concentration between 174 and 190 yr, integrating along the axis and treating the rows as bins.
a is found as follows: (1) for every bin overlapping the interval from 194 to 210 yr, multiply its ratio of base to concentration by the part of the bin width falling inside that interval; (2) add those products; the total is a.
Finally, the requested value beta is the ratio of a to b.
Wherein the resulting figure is 0.98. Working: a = 16.0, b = 16.3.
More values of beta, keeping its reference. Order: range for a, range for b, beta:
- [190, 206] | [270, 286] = 1.00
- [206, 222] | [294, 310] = 0.98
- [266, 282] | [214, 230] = 1.00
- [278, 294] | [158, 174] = 0.98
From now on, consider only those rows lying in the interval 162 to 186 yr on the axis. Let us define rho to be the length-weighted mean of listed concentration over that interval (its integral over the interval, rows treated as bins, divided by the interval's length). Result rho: 10.9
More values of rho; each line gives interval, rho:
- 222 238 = 9.9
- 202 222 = 11.3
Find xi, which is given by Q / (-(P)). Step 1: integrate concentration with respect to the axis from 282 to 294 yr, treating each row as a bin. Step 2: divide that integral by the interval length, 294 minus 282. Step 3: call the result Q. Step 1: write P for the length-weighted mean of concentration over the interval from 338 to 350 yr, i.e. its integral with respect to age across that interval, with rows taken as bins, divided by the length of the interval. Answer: -1.00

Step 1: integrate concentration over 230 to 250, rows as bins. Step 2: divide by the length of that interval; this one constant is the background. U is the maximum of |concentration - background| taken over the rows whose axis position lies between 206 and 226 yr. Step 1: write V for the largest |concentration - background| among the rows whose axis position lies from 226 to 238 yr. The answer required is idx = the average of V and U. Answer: 1.42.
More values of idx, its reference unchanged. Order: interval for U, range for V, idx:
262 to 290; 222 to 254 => 1.27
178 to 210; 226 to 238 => 1.42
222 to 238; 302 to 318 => 1.37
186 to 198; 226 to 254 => 1.17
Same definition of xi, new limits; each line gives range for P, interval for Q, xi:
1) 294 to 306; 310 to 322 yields -1.00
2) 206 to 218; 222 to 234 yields -0.91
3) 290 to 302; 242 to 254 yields -0.99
